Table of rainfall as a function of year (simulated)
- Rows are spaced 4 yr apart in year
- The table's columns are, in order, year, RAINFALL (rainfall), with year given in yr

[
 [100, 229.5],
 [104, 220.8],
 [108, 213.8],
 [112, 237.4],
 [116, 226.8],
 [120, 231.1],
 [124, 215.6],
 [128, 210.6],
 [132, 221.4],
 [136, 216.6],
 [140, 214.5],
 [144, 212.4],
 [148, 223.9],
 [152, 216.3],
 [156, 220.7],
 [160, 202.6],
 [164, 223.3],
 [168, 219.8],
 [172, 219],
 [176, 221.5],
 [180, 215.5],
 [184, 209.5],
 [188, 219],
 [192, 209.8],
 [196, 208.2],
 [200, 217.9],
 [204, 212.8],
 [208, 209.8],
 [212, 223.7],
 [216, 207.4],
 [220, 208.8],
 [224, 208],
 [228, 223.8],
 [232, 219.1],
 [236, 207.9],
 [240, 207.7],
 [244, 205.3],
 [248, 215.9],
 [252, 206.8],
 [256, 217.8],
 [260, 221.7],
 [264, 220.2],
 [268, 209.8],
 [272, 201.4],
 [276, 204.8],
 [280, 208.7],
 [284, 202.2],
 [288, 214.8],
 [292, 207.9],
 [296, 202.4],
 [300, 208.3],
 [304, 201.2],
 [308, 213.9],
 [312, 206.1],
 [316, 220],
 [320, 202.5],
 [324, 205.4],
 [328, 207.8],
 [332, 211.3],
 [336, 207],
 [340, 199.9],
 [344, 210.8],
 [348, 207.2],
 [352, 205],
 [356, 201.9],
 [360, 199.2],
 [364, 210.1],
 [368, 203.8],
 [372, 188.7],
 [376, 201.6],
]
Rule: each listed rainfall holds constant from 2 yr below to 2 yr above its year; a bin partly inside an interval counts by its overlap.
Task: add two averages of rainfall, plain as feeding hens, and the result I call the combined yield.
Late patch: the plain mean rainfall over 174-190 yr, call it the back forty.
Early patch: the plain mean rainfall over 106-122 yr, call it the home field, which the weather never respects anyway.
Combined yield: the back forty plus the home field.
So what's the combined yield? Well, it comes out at 444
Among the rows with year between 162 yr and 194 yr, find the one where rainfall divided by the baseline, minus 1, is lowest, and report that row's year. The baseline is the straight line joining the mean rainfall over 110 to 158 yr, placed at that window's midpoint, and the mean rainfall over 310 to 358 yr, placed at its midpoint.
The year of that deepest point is 184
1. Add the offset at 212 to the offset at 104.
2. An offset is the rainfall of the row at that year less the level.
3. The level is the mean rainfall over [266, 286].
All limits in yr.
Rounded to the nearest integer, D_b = 34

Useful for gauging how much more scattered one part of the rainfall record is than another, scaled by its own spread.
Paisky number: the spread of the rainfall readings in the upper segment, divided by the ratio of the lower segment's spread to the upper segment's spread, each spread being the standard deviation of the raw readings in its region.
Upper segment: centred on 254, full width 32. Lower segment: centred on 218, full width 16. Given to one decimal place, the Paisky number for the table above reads 5.4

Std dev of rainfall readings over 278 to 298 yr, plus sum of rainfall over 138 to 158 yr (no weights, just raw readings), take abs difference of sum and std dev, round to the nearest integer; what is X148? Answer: 1083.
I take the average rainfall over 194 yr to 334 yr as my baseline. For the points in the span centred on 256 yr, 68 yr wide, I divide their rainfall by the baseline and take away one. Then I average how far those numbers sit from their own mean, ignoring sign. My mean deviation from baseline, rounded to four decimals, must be 0.0294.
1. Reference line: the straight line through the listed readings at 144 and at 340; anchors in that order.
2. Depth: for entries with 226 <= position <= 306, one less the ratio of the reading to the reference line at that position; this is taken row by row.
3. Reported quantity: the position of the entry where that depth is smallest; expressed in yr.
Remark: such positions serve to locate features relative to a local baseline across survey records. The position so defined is 260 yr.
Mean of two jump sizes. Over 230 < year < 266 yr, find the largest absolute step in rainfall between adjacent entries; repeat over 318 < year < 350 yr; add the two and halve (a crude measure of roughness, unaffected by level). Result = 11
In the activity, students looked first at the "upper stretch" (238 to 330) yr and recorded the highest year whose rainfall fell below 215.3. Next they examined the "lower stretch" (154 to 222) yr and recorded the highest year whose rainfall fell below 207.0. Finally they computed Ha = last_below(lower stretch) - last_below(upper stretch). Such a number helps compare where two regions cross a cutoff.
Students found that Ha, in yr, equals -168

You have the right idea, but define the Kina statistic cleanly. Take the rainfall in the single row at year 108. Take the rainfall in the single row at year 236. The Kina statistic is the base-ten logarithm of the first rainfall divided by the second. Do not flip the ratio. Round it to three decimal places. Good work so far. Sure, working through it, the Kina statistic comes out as 0.012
